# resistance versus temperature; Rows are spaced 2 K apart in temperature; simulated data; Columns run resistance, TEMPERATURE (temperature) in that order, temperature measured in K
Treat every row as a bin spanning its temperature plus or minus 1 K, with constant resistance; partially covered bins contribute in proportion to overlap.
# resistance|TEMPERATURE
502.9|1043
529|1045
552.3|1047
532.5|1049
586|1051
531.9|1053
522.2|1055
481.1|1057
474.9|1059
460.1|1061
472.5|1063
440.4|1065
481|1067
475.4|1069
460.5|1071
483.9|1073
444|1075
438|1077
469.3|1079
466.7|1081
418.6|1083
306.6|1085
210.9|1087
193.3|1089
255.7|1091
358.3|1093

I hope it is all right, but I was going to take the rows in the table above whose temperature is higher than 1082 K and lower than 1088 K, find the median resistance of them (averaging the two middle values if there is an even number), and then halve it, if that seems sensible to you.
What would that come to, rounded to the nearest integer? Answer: 153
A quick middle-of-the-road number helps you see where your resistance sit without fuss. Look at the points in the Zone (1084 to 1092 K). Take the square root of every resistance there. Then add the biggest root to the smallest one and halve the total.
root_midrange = 15.7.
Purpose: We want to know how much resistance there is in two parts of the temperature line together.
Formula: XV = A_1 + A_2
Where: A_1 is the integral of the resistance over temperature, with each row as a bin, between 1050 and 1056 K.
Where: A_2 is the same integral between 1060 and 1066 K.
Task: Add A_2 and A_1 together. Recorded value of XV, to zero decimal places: 6026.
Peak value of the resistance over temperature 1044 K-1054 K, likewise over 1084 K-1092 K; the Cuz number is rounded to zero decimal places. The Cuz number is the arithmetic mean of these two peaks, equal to 446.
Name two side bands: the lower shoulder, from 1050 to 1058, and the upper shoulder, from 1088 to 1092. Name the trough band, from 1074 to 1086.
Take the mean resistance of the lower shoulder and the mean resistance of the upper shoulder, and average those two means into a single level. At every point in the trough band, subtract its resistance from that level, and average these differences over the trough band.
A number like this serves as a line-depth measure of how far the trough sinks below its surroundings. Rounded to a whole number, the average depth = -46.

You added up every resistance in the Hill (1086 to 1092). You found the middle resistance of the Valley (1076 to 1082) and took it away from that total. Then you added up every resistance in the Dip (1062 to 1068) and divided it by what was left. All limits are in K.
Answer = 7.2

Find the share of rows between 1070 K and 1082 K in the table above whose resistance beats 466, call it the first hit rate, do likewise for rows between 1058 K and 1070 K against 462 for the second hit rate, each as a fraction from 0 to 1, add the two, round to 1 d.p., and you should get 1.2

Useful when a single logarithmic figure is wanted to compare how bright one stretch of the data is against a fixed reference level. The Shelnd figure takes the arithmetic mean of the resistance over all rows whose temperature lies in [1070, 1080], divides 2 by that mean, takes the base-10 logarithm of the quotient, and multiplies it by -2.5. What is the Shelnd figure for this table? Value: 5.90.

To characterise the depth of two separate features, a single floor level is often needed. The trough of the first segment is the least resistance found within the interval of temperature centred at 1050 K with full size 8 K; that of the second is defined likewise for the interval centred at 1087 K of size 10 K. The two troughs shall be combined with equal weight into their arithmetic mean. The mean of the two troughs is 363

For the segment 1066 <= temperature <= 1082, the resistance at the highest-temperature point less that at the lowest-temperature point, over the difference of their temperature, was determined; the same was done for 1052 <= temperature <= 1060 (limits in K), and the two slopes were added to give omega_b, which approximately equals -11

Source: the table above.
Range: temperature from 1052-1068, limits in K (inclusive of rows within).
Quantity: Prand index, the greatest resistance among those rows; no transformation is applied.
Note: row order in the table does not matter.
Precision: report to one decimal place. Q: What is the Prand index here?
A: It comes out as 531.9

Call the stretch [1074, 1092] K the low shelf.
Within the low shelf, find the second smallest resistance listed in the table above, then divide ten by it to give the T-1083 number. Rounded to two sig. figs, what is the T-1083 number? 0.047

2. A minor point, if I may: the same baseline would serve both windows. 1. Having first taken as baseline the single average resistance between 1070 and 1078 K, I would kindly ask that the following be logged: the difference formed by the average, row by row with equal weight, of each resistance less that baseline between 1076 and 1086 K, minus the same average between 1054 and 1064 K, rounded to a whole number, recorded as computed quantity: -62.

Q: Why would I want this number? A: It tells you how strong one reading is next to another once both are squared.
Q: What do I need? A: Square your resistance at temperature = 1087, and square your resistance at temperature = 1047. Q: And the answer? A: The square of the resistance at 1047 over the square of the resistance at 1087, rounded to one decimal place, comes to 6.9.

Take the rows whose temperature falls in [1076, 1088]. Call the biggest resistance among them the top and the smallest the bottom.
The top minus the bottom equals 258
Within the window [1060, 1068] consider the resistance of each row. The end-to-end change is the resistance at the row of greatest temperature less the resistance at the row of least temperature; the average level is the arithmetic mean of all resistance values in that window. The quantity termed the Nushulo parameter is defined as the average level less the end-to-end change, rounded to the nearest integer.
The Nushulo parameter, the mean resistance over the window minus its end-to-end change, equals 443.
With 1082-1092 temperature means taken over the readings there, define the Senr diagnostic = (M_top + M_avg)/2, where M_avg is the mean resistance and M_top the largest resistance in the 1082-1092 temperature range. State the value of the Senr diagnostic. 348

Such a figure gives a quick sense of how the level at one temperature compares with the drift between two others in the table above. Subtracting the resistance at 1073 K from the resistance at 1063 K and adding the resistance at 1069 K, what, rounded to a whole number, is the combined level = 464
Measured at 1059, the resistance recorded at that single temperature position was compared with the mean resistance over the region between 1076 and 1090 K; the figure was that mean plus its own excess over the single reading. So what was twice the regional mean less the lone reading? 240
